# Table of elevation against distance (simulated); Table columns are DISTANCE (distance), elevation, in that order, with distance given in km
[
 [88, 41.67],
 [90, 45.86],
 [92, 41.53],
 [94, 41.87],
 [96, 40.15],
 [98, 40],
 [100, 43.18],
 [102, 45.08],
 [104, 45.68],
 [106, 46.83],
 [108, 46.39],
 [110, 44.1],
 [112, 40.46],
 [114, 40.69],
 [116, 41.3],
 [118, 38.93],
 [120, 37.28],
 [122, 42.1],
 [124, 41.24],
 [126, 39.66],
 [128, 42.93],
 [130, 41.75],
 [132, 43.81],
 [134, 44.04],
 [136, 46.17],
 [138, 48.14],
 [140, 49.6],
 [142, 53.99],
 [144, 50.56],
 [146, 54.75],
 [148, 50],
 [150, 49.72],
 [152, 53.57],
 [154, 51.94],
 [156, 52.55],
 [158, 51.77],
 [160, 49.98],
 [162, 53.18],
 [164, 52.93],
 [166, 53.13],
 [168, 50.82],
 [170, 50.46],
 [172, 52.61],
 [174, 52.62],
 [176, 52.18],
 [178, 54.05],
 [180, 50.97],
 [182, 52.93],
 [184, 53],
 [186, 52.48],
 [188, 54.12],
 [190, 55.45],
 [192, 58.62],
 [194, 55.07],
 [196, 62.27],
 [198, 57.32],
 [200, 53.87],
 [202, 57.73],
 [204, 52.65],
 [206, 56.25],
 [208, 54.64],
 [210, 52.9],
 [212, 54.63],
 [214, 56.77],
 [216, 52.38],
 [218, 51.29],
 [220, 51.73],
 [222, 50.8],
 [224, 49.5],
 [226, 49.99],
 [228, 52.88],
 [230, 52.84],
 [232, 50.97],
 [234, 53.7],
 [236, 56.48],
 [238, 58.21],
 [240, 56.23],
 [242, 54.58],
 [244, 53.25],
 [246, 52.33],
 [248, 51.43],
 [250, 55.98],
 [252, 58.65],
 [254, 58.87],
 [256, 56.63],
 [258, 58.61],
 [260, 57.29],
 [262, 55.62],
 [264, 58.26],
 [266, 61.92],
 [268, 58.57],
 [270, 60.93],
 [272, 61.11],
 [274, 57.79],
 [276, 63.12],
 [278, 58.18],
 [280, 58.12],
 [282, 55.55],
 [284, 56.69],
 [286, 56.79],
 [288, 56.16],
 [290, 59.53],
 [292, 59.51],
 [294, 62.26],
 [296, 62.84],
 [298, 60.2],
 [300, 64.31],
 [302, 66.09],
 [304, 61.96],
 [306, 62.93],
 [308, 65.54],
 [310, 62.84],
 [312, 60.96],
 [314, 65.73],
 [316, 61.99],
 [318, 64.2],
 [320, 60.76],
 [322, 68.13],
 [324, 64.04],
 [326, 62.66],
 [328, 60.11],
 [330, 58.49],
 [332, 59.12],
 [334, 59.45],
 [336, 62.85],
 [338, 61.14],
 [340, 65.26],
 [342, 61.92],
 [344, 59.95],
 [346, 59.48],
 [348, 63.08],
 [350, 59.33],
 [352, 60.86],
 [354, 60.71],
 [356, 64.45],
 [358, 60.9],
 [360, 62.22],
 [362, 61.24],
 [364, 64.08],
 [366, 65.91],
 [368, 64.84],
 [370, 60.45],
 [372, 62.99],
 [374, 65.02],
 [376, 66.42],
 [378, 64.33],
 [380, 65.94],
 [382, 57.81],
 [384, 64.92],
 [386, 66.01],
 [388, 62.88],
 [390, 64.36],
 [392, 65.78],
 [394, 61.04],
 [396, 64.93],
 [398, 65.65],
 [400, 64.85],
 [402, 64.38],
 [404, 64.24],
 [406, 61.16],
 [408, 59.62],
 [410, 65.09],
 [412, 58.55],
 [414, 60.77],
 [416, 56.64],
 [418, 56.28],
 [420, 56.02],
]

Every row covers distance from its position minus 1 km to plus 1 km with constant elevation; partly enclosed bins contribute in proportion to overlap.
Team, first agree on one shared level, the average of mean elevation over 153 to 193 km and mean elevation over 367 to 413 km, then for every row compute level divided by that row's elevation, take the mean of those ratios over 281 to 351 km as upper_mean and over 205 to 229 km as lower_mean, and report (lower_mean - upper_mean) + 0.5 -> 0.66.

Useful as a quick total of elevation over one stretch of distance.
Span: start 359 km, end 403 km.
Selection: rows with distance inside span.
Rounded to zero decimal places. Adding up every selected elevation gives 1406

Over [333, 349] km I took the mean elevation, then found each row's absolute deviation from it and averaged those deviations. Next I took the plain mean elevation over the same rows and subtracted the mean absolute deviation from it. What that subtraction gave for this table 60.0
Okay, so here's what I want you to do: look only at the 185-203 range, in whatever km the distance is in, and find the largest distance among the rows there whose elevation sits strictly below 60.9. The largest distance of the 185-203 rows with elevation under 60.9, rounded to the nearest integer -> 202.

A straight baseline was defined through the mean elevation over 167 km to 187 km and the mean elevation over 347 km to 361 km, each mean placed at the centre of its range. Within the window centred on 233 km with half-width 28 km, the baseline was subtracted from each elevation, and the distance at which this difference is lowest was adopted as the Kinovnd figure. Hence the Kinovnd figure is 224 km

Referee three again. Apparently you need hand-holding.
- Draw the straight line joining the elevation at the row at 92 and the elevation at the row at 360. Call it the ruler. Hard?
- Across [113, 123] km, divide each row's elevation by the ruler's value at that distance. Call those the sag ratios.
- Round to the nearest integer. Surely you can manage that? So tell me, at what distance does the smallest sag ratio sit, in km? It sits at 120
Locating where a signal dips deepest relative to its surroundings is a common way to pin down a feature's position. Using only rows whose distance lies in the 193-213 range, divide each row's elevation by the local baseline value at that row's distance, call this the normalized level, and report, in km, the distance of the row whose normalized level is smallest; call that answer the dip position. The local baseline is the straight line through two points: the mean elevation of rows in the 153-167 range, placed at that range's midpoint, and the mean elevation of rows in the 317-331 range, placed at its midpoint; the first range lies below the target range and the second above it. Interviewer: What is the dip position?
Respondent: 210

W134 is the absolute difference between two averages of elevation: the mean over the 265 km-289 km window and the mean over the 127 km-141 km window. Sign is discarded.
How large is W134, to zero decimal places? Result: 14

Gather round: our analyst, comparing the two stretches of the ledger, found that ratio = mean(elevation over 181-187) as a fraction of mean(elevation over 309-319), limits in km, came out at 0.84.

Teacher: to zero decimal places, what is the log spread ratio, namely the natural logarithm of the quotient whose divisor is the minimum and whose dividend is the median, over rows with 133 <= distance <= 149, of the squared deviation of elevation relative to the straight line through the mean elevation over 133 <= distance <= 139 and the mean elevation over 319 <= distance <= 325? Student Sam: 8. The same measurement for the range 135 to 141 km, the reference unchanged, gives 7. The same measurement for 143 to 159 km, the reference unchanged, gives 1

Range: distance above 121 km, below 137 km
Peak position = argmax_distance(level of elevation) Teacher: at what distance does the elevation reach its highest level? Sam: 136 km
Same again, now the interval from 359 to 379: 376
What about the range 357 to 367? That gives 366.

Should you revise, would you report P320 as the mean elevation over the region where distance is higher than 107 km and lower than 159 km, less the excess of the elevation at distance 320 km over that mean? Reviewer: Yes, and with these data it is 31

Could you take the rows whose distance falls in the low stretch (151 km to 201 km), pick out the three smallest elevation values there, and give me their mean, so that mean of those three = 50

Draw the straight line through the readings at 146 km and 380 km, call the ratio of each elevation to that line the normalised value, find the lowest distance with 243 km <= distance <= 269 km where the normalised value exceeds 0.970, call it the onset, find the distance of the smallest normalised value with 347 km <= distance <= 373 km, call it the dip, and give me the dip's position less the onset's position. 98 km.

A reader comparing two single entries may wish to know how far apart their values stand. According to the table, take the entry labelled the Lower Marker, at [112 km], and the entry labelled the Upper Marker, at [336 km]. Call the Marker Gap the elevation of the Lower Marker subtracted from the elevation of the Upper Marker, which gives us 22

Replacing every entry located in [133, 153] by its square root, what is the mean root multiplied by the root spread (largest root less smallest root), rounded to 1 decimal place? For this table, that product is 5.4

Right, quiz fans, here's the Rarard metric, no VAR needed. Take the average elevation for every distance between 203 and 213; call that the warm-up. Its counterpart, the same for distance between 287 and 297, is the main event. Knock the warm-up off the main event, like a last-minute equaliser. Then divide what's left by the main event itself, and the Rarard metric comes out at 0.10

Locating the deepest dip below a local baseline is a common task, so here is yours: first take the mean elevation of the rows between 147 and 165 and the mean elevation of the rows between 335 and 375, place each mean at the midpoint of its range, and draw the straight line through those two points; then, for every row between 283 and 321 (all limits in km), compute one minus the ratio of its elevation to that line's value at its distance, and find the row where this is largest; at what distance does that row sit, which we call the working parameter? 288 km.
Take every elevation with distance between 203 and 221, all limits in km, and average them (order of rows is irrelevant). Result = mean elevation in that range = 54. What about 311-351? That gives 62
